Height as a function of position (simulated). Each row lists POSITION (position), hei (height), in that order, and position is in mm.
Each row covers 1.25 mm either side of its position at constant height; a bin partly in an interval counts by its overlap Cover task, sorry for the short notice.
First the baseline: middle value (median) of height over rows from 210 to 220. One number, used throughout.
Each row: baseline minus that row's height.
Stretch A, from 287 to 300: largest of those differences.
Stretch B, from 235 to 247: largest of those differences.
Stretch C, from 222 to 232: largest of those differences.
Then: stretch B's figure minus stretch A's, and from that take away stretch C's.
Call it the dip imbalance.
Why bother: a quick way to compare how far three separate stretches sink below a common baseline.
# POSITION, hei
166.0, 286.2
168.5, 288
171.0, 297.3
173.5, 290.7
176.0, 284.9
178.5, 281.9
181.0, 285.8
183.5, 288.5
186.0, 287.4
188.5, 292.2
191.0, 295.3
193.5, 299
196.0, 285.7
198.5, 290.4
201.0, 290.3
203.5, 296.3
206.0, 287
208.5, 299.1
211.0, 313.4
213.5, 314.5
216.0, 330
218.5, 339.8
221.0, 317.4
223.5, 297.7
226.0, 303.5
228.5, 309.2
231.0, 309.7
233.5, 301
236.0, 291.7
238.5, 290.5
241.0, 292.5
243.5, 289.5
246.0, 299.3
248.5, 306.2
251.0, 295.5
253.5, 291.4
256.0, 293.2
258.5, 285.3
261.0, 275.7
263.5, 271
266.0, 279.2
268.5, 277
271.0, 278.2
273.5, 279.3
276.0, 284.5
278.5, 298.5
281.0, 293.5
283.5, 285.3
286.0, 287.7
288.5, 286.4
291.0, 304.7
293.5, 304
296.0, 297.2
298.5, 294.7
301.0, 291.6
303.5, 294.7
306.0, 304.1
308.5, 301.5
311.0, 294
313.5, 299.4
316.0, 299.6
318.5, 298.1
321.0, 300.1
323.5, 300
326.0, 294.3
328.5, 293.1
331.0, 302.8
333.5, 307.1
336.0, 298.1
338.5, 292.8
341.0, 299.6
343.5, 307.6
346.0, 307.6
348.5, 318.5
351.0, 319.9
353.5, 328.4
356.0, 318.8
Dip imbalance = -28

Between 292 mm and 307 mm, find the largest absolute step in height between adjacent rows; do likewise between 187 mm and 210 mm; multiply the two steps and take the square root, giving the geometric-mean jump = 11.2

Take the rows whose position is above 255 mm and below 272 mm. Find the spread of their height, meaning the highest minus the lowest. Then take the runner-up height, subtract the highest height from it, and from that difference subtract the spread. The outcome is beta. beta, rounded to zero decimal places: -30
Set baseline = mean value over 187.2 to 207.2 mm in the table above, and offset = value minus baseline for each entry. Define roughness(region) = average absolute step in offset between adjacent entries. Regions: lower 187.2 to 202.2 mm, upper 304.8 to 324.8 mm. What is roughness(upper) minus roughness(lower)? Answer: -2.2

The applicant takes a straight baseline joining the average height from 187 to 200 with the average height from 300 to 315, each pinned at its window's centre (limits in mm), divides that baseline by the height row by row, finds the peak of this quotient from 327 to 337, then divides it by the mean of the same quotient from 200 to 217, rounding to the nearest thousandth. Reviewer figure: 1.055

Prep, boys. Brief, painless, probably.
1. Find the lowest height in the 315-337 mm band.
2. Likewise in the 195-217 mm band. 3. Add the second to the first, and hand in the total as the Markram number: 579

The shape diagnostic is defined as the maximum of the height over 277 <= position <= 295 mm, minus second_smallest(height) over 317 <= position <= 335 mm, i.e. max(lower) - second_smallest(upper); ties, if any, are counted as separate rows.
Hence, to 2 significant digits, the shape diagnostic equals 10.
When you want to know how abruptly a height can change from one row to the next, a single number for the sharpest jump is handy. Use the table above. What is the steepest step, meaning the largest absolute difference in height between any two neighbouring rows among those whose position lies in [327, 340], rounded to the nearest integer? 10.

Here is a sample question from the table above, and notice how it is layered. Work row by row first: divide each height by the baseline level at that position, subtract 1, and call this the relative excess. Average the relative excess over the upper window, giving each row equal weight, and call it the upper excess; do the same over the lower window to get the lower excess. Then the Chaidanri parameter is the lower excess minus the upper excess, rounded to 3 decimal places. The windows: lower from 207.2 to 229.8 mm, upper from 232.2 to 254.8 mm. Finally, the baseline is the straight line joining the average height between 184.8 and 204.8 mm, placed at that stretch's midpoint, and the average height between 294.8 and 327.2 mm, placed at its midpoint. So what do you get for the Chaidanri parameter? 0.067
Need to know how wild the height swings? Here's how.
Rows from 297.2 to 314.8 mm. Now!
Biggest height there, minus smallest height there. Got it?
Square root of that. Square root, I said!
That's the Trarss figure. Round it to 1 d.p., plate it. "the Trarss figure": 3.5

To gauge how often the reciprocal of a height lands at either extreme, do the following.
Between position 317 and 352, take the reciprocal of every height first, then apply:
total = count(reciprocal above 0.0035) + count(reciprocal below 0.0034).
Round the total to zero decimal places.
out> 12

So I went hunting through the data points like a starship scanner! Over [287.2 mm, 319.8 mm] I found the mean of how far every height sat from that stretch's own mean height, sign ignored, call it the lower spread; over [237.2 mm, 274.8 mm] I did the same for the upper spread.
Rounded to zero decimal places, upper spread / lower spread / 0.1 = 20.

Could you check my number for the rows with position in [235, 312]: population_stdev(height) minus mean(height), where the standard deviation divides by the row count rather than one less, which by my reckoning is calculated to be -282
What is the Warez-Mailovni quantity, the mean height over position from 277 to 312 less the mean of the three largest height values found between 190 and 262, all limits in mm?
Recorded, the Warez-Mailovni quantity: -34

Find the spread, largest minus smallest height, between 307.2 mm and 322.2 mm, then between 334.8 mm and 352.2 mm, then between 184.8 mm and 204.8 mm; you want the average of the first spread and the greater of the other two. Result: 17.3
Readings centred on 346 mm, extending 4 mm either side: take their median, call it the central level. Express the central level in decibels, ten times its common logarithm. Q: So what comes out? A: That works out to 24.9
